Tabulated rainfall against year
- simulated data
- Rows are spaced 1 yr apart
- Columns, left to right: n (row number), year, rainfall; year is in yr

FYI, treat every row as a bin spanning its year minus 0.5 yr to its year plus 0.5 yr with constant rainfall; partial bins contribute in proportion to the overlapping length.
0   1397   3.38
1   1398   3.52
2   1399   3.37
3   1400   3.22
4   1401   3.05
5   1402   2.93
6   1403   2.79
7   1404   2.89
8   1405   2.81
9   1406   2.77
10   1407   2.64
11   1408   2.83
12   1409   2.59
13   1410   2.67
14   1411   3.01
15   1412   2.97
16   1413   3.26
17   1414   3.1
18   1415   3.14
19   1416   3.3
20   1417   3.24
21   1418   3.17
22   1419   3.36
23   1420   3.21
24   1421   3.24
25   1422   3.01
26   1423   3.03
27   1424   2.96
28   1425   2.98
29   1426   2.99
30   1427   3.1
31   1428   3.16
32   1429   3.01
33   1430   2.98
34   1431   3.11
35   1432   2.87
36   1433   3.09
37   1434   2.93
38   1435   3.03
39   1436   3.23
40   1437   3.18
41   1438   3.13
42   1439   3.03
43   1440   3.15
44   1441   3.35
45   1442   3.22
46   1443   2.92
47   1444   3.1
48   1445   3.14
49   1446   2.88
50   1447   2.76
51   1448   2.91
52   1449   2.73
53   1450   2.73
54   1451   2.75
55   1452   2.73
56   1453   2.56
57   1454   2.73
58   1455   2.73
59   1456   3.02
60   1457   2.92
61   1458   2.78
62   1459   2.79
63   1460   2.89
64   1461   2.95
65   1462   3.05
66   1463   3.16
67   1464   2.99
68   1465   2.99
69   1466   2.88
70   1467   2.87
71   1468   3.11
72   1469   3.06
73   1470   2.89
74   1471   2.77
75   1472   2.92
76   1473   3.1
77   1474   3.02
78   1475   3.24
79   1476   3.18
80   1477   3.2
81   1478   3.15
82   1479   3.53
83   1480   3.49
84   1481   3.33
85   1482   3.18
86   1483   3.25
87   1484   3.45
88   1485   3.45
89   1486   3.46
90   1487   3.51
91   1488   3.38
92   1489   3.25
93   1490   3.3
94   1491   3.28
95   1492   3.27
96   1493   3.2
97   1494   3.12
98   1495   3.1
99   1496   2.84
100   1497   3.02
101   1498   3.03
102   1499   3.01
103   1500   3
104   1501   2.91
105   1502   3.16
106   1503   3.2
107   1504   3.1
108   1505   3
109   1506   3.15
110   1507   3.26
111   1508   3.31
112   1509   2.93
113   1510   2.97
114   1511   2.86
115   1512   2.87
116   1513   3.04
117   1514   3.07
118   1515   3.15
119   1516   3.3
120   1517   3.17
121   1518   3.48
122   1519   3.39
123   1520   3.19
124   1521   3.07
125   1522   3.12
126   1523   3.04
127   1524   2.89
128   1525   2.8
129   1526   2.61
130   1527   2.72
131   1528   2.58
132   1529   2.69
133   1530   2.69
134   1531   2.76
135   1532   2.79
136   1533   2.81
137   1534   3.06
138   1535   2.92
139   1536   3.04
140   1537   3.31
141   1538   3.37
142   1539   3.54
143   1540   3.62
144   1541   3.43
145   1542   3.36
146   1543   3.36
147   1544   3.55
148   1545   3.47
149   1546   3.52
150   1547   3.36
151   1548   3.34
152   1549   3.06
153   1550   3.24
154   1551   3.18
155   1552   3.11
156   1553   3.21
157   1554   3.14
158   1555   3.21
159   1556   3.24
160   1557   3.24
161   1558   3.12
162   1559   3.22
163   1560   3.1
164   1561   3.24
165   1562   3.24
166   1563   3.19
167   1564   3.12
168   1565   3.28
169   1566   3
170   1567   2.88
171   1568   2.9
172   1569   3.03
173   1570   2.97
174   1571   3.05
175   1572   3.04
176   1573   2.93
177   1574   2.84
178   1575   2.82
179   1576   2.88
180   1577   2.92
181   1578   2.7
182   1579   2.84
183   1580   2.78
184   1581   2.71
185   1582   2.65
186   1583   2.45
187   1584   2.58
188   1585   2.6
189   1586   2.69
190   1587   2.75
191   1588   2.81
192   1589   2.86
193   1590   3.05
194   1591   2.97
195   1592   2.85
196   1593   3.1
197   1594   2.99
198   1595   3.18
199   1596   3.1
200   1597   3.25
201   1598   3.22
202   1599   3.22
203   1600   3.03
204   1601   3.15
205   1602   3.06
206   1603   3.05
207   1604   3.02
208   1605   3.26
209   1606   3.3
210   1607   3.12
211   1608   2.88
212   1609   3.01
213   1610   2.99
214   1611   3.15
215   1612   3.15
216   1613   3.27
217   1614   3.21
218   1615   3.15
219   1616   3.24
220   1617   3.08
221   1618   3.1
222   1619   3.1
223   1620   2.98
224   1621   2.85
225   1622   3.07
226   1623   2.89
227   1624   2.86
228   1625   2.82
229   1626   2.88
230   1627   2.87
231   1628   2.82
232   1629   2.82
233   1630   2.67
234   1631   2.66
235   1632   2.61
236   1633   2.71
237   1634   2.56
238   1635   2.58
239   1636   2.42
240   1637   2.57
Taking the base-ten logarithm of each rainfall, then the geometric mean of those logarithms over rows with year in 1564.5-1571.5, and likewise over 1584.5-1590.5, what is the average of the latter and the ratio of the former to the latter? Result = 0.760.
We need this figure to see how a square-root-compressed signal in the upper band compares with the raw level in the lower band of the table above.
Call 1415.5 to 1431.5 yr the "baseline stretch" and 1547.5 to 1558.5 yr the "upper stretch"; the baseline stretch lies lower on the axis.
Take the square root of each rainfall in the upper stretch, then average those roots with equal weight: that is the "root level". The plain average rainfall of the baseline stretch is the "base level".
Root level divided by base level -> 0.573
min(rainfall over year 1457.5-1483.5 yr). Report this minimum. 2.77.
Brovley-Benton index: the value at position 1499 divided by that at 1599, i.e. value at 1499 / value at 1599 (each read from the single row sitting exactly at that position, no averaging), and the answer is 0.93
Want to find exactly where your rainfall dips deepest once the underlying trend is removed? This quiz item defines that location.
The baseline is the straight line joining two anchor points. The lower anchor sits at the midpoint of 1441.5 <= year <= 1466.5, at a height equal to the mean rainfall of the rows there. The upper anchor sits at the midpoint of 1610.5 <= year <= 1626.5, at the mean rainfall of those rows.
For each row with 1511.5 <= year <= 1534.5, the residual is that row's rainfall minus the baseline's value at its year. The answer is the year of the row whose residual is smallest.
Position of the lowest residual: 1528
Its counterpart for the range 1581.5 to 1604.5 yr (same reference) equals 1583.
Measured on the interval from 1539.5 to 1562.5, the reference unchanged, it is 1549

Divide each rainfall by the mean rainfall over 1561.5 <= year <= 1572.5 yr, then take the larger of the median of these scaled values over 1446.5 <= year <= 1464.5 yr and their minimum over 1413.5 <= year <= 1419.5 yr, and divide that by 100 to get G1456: 0.0101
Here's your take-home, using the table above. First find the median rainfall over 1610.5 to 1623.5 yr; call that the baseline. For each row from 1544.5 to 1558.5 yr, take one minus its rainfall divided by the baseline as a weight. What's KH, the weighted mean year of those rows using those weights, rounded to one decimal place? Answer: 1549.2 yr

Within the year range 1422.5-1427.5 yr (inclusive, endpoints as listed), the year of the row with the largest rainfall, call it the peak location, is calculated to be 1427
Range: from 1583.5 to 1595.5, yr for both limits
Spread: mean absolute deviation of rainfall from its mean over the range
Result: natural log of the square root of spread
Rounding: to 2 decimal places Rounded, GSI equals -0.92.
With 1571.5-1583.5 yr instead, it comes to -1.08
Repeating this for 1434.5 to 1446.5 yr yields -1.15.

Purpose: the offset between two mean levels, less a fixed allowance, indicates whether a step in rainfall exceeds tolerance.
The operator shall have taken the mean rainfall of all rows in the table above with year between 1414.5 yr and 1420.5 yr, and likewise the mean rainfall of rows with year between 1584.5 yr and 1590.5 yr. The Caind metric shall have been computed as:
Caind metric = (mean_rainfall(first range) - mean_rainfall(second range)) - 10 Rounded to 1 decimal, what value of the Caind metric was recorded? -9.6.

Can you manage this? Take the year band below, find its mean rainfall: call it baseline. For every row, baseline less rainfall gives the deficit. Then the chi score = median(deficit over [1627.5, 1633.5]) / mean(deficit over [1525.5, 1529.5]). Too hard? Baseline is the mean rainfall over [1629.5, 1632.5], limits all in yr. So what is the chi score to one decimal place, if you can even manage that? 13.0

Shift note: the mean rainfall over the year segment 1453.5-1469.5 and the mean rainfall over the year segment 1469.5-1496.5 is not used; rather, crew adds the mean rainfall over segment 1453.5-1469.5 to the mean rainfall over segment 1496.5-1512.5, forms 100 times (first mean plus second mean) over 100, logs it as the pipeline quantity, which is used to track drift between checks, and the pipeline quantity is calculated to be 5.98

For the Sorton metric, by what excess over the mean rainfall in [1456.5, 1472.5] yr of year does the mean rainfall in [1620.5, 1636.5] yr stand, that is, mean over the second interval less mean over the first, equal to -0.18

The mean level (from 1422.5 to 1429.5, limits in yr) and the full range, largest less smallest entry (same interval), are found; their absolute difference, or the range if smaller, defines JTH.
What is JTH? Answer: 0.20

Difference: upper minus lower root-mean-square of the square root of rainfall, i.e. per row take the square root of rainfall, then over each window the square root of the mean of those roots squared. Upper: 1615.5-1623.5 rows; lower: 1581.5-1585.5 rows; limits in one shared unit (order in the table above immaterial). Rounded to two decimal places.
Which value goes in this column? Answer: 0.14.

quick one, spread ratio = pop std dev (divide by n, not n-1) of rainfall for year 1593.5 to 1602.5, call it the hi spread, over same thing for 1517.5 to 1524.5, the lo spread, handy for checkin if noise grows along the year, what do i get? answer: 0.46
